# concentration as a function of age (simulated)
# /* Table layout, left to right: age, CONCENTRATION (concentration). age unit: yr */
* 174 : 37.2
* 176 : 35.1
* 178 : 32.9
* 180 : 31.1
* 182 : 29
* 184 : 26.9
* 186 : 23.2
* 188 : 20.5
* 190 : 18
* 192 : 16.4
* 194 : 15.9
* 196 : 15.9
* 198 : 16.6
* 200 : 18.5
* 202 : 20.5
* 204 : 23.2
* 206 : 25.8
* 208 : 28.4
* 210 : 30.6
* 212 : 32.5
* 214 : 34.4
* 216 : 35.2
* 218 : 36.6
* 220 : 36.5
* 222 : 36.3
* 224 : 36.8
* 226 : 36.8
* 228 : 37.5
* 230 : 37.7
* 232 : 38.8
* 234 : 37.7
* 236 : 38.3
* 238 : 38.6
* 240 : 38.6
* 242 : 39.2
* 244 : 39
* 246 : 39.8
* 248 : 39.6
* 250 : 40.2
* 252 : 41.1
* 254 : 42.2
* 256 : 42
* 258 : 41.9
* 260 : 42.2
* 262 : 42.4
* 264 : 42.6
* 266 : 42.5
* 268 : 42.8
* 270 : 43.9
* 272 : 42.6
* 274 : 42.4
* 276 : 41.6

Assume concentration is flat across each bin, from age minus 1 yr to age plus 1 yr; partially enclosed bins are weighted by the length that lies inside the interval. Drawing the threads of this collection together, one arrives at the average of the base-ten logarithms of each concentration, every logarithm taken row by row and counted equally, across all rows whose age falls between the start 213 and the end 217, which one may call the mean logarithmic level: 1.54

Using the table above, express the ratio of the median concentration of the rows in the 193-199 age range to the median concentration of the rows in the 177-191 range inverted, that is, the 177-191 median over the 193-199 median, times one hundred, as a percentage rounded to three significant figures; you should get 169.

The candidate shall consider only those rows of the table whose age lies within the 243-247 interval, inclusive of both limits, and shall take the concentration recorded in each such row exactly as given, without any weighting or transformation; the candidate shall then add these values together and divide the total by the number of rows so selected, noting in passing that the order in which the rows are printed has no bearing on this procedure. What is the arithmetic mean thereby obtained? 39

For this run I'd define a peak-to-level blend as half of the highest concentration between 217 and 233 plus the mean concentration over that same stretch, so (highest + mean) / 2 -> 38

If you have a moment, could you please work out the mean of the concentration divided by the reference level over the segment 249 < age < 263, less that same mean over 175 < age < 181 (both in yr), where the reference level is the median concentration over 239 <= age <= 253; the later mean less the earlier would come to 0.22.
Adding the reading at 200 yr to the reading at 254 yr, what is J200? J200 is 61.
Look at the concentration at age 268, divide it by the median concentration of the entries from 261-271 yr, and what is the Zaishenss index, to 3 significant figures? 1.00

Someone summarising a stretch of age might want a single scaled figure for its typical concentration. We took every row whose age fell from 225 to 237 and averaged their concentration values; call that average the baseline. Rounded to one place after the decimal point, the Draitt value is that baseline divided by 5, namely 7.6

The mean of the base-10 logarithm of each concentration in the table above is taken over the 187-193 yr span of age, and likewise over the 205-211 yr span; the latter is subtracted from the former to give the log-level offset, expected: -0.19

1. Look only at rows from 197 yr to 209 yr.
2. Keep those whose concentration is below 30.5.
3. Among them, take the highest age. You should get 208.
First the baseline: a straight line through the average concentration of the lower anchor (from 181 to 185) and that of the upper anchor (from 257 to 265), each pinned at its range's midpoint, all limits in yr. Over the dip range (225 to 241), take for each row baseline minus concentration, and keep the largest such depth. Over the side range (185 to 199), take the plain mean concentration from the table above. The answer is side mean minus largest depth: 18.3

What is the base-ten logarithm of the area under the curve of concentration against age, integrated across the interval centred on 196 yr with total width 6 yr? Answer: 2.0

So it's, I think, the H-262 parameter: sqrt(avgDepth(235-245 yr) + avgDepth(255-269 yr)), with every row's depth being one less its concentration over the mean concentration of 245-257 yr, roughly 0.12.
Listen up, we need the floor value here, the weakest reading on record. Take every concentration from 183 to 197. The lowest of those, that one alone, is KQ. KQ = 15.9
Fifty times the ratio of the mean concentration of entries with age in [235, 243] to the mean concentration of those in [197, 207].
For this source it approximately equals 92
